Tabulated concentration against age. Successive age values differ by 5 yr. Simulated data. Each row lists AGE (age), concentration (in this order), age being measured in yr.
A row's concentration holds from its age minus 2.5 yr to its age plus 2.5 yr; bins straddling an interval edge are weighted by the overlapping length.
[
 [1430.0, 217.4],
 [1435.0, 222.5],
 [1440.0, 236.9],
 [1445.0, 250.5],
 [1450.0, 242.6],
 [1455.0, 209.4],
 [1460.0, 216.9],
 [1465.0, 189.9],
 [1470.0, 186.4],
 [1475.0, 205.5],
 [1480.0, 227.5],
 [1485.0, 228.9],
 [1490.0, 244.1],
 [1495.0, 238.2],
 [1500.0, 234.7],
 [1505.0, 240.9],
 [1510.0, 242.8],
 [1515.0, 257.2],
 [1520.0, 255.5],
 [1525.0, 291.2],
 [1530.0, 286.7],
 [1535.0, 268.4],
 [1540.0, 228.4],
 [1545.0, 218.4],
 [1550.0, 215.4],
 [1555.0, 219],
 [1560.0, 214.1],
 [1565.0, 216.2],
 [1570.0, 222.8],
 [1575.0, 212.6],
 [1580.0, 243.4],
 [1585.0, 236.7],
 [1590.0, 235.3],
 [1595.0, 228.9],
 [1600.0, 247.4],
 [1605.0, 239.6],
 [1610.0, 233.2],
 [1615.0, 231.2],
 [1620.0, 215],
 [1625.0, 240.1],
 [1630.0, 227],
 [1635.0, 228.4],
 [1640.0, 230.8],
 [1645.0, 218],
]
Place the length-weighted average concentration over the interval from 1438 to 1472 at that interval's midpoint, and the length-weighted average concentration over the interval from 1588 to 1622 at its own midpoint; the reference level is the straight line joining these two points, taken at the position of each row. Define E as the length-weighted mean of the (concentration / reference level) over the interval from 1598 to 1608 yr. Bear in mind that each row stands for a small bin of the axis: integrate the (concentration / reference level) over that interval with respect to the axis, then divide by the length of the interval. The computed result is 1.04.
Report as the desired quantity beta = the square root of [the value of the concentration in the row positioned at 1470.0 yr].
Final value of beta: 13.7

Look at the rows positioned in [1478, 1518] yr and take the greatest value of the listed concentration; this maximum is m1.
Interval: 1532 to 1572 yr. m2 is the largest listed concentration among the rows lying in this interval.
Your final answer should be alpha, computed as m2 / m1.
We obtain 1.04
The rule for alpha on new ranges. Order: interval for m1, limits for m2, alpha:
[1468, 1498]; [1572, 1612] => 1.01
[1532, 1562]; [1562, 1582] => 0.91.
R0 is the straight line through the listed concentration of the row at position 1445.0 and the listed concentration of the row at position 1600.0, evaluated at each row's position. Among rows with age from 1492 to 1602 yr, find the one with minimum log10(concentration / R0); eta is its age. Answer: 1575.0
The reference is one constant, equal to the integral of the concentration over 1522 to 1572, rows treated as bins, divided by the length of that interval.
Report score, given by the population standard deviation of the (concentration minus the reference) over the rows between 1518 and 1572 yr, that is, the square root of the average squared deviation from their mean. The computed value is 29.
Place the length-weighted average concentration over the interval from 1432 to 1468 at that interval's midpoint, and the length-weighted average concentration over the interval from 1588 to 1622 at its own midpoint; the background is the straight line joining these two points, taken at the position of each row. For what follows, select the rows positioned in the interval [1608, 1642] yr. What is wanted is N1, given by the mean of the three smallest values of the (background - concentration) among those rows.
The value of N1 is -1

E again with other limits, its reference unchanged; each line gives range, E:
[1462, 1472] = 0.86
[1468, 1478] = 0.90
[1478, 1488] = 1.03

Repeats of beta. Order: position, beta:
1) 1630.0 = 15.1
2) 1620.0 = 14.7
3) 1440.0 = 15.4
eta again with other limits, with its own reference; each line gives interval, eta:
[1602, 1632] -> 1620.0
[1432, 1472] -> 1470.0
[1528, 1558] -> 1550.0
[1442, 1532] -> 1470.0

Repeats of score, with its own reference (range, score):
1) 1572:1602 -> 11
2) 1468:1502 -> 19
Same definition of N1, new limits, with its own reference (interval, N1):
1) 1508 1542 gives -54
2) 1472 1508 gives -15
